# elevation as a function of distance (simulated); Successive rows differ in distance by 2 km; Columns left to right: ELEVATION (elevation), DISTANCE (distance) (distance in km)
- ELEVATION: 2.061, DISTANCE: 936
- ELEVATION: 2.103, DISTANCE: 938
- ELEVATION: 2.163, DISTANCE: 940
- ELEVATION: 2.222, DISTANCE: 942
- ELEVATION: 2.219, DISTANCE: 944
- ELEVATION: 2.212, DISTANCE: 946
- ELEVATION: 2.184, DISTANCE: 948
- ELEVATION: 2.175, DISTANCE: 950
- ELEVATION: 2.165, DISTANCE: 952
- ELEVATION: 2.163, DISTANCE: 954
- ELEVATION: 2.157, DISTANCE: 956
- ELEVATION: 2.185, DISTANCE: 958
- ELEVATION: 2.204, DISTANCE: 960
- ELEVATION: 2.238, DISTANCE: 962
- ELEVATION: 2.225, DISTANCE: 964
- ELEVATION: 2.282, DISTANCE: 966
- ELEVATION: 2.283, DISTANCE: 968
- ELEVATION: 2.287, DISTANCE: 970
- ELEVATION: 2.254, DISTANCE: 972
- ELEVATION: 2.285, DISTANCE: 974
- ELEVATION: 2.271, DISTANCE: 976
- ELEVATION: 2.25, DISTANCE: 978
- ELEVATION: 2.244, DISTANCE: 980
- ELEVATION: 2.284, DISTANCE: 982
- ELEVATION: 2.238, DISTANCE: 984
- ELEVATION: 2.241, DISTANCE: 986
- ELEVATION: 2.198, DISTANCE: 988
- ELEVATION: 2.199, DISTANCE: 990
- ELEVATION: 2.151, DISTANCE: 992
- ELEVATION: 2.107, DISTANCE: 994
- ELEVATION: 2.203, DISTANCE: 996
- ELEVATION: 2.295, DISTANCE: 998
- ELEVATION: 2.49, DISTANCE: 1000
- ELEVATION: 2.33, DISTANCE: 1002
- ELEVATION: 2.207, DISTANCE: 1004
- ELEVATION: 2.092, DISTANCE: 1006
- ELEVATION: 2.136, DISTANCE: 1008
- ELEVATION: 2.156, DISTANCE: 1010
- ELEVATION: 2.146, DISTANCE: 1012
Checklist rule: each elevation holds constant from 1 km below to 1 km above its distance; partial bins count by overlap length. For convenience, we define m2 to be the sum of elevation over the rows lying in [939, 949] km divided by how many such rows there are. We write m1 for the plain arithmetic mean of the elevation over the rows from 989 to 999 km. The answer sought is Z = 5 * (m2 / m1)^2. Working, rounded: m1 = 2.19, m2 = 2.20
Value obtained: 5.04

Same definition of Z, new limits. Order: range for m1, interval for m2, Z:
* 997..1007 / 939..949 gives 4.64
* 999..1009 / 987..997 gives 4.65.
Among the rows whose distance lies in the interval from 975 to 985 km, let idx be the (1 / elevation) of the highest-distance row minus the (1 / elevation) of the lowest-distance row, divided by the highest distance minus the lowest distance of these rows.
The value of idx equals 0.001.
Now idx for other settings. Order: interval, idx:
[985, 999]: -0.001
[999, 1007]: 0.013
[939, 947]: -0.002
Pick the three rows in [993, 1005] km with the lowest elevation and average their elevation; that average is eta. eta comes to 2.17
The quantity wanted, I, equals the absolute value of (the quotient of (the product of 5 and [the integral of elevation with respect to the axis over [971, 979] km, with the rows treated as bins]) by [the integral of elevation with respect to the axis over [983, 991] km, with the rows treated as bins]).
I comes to 5.10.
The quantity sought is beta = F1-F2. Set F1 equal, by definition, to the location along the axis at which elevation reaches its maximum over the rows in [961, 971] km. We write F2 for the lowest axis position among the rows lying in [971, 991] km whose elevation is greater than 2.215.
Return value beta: -2 km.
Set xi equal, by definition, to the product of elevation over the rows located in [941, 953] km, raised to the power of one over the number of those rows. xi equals 2.20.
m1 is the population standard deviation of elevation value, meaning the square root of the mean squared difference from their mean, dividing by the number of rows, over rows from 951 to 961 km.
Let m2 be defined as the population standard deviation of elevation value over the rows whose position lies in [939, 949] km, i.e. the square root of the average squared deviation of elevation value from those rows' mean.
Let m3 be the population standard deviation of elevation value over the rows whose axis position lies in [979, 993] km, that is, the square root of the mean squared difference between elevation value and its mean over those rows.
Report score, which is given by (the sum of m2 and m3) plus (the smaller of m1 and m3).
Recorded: 0.080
